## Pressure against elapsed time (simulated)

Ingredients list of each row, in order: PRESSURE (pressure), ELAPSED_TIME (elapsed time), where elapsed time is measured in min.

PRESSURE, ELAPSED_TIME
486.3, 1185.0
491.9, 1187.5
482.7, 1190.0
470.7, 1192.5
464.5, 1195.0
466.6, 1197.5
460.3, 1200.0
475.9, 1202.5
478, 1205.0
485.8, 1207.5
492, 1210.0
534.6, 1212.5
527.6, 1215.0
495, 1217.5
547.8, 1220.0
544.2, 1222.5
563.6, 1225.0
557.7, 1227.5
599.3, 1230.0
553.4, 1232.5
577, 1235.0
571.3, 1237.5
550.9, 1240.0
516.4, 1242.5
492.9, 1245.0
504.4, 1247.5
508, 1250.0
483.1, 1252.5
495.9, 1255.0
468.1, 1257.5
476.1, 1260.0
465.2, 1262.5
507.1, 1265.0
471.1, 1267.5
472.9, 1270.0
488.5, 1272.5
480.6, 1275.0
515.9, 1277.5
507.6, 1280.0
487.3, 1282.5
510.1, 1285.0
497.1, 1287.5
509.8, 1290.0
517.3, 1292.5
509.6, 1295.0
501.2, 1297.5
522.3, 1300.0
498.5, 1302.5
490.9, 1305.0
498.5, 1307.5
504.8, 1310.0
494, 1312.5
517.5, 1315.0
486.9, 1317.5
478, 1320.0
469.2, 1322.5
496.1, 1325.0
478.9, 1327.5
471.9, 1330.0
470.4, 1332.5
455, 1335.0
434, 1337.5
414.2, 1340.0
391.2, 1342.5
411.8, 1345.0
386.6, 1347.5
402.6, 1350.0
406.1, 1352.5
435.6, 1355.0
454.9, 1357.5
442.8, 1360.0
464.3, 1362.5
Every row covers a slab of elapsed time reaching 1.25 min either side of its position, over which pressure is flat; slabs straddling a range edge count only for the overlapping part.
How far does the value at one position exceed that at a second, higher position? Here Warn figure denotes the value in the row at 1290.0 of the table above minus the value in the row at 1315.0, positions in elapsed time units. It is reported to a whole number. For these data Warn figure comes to -8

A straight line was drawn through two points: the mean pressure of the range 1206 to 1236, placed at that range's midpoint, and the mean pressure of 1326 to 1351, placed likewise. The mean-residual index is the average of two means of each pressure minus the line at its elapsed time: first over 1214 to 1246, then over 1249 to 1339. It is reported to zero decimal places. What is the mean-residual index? 16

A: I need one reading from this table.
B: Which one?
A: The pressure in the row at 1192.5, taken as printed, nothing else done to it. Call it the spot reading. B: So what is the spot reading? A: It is 470.7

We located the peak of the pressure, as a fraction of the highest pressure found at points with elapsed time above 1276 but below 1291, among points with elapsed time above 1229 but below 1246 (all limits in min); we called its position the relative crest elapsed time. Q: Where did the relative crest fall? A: 1230.0 min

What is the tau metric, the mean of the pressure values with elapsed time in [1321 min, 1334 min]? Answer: 477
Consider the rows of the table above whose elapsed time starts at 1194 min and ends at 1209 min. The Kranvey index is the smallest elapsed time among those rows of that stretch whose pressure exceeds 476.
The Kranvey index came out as 1205.0 min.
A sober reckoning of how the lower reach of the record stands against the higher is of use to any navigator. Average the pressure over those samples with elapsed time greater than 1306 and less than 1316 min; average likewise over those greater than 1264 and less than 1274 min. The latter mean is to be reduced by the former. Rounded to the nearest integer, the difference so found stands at -19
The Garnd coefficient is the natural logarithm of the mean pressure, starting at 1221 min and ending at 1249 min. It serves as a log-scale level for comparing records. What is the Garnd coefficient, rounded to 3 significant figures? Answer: 6.31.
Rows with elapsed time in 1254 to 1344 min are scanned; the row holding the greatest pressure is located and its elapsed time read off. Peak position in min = 1300.0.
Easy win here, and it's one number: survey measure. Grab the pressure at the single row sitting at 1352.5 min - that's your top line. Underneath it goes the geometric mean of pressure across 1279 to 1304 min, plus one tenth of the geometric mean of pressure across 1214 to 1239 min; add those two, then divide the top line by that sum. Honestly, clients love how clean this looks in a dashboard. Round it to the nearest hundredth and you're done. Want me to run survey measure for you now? 0.72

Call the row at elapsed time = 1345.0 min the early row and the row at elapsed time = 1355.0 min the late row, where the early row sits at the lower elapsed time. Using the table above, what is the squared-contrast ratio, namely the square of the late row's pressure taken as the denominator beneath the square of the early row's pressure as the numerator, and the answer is 0.89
